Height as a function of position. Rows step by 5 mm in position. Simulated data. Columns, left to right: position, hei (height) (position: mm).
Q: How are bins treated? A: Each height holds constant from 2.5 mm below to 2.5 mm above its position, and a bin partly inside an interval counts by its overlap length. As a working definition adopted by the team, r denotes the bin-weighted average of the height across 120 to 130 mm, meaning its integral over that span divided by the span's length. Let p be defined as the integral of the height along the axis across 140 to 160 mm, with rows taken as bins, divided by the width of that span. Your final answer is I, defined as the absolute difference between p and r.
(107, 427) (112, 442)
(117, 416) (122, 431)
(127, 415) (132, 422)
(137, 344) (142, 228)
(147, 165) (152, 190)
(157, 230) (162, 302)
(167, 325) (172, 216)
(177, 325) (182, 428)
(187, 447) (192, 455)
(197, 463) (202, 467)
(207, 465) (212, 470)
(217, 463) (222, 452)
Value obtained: 217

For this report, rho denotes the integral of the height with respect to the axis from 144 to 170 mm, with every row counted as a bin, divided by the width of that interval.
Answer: 242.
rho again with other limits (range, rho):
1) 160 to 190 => 343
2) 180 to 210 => 455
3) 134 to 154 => 238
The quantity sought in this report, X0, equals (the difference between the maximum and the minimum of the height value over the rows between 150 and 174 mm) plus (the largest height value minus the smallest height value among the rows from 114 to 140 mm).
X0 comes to 222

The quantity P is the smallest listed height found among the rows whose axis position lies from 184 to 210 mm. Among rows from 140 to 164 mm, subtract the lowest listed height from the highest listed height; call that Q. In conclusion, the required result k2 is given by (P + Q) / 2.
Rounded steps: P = 447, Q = 137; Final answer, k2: 292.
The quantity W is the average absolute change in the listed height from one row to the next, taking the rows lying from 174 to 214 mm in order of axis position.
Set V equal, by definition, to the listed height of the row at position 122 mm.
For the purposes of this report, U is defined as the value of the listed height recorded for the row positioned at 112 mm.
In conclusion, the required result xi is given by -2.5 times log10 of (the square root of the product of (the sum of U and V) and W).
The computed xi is -5.3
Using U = 442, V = 431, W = 21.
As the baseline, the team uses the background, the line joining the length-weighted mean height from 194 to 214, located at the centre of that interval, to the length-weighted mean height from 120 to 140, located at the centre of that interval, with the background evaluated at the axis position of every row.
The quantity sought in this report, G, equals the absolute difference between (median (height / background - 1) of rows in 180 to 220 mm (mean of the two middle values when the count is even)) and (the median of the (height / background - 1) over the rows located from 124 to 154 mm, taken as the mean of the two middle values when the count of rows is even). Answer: 0.29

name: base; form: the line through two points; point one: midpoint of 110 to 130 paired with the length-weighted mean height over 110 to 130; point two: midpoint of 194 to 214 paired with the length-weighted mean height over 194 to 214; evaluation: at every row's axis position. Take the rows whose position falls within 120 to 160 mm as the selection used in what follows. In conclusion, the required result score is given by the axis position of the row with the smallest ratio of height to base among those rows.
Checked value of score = 147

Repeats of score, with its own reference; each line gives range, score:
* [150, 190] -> 152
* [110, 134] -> 127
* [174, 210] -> 177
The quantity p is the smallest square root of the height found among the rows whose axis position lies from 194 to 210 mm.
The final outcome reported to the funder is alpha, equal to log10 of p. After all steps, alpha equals 1.33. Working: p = 22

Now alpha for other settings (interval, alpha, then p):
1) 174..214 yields 1.26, 18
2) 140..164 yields 1.11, 13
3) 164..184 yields 1.17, 15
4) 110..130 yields 1.31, 20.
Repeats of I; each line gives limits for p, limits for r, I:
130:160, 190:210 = 202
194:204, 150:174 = 210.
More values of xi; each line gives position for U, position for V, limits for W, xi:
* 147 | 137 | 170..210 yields -5.3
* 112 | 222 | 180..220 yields -4.8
